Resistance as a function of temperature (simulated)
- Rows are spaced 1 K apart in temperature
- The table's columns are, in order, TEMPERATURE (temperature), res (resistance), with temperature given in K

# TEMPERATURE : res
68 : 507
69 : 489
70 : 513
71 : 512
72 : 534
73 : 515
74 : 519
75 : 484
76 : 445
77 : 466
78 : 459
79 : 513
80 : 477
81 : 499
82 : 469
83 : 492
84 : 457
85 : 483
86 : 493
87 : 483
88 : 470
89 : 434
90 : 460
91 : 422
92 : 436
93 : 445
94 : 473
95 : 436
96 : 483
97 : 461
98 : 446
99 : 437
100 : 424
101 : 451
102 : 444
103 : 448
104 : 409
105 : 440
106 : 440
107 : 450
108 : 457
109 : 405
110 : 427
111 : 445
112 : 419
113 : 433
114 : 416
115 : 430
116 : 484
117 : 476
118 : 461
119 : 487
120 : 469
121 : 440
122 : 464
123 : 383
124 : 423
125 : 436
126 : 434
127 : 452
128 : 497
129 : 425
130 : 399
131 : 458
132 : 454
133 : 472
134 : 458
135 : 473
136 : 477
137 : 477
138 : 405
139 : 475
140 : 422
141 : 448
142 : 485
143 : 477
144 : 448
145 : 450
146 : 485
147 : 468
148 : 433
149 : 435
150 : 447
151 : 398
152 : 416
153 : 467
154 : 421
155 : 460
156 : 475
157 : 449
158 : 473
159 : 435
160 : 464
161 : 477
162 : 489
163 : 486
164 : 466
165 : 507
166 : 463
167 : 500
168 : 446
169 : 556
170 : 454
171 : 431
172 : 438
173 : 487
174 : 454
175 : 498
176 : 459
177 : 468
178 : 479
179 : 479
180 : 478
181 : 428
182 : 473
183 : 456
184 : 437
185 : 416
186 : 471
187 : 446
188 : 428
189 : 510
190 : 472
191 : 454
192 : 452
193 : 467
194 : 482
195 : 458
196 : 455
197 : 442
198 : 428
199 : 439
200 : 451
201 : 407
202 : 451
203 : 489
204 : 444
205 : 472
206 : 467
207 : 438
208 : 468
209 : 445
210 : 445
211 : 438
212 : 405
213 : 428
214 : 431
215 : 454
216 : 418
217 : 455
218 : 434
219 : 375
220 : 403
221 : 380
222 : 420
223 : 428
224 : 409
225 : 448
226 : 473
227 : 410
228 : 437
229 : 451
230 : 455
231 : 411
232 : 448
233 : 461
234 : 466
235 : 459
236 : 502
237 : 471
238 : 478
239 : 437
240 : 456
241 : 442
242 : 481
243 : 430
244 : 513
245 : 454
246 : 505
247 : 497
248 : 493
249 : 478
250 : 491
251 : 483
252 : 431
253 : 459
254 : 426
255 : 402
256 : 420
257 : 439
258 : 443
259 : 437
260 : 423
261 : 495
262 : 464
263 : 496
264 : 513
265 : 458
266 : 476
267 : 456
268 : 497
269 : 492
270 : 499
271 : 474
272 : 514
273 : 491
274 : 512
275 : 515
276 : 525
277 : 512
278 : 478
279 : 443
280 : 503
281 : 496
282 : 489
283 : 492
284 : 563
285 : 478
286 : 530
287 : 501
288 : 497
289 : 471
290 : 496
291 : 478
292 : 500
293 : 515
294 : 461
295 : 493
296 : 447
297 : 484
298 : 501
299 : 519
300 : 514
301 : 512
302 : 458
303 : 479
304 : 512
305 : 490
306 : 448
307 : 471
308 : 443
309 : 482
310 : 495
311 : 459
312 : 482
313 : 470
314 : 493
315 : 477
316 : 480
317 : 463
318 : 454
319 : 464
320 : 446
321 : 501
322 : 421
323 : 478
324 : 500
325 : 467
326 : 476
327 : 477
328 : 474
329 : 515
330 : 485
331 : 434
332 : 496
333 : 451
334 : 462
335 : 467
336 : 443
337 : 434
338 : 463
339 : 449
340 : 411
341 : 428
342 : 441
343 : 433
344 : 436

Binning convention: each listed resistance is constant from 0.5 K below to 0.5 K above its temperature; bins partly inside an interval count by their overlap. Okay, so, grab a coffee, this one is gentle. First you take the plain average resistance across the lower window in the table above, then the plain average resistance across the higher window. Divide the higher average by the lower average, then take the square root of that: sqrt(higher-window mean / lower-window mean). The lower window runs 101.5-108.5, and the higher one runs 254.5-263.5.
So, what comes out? 1.01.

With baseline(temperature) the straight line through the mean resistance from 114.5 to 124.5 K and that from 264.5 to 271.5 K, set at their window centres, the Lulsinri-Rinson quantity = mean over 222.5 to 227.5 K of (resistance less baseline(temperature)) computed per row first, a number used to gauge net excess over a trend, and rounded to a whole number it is -37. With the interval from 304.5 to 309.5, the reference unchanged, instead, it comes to -19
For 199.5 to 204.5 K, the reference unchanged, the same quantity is -18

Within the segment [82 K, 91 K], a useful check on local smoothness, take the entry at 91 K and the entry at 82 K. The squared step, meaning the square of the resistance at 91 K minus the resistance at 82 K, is 2209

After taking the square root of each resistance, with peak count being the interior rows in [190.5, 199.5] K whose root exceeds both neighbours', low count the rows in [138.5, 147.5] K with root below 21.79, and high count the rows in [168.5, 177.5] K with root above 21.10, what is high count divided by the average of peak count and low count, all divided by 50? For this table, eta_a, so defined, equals 0.047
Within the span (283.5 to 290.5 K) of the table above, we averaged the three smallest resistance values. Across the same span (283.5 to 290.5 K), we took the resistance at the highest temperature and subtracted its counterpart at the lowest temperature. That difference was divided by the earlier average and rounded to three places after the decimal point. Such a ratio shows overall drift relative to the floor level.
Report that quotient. -0.139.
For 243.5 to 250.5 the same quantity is -0.046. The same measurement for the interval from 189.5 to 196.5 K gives -0.037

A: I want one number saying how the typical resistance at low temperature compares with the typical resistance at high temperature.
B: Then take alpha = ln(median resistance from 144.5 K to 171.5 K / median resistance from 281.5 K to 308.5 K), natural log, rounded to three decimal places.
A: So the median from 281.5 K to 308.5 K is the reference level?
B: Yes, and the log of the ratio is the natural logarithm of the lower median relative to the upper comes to -0.061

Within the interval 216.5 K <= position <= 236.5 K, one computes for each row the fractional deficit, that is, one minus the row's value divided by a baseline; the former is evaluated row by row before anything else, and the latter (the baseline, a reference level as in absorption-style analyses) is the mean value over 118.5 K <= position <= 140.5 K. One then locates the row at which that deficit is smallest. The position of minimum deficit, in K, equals 236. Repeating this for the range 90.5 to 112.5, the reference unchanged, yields 96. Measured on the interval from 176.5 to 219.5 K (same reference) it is 189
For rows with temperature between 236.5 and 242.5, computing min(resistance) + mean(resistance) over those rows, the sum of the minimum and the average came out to 898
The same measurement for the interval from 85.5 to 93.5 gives 877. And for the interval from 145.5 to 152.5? 838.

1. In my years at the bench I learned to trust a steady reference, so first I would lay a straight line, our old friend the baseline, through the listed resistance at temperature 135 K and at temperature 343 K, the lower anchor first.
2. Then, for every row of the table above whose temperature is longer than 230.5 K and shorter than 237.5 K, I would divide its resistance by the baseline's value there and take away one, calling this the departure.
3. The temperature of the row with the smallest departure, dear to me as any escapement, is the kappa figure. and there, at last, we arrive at 231 K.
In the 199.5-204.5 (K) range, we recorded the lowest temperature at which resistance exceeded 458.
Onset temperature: 203 K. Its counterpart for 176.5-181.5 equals 177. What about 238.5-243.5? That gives 242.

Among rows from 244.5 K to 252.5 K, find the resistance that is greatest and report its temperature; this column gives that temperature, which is 246 K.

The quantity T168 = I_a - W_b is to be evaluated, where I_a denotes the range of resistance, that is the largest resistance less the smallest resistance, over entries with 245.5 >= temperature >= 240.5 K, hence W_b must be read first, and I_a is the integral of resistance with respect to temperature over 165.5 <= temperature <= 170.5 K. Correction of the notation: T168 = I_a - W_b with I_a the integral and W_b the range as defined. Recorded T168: 2336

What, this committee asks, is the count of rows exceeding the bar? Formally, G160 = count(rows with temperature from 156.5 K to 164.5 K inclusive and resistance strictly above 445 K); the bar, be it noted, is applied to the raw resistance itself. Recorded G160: 7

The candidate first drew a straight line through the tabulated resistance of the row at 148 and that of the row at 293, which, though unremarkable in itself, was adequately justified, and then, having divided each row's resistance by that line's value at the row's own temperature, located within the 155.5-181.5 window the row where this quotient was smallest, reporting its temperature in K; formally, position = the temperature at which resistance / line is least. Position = 181 K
